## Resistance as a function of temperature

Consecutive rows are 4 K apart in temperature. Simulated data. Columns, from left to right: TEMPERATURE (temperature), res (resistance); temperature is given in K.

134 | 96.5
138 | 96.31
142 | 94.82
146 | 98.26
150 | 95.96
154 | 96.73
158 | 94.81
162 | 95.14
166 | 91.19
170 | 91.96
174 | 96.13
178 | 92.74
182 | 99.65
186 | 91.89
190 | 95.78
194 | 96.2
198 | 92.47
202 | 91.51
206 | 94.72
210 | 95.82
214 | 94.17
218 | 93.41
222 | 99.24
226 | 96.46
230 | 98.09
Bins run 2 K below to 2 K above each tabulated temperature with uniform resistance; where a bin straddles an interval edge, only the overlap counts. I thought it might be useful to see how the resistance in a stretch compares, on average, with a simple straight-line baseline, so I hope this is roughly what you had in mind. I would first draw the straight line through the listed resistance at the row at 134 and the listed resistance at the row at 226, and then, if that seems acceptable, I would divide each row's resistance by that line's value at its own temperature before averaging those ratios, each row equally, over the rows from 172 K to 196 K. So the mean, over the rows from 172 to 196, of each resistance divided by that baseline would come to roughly 0.989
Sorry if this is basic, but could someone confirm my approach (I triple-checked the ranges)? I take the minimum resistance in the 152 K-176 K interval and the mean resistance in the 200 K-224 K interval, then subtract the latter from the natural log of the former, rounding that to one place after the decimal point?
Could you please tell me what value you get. -90.3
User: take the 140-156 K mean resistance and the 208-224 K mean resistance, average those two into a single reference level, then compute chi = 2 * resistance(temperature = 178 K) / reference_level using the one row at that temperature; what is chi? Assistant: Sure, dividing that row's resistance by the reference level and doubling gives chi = 1.93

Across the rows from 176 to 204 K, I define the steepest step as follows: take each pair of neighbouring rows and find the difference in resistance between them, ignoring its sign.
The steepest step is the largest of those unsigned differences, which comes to 8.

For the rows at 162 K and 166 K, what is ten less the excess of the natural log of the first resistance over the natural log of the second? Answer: 9.96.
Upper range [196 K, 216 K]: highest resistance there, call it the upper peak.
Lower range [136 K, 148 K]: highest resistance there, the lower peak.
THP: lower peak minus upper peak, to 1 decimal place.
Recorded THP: 2.4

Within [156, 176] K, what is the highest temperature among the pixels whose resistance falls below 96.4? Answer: 174 K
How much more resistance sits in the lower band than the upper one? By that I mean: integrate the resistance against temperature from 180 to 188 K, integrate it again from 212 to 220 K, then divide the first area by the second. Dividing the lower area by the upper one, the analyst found 1.02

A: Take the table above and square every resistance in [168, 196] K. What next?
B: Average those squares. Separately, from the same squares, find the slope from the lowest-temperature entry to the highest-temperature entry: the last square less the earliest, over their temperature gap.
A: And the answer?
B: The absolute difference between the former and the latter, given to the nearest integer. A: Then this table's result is 8981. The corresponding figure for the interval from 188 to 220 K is 8903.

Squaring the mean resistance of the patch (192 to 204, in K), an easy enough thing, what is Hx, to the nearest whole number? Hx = 8722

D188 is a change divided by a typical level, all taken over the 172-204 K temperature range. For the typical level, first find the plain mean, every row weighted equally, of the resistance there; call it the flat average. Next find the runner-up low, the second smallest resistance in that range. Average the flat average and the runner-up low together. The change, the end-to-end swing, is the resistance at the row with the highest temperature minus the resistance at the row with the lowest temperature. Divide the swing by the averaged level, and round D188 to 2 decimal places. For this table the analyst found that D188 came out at -0.05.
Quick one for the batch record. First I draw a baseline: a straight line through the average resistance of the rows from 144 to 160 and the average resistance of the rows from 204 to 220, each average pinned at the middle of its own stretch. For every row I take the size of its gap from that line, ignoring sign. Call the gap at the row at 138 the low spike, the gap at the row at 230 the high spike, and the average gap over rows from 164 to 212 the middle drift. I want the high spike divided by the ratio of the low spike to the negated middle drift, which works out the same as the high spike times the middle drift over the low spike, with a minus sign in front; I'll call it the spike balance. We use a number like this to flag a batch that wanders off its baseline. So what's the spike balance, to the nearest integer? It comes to -17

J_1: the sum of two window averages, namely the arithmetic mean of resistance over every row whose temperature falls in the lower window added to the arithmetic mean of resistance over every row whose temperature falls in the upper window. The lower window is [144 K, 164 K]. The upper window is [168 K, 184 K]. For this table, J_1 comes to 191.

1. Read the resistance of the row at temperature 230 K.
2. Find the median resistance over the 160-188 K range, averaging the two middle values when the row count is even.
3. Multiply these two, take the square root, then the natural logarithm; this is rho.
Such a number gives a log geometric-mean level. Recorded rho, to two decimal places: 4.56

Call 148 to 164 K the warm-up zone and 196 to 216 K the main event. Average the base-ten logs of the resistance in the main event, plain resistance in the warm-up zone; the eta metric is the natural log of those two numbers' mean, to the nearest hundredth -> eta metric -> 3.89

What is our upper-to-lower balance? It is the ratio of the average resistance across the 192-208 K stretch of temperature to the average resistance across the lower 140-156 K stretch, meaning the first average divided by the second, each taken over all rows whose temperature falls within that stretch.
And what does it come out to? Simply 0.97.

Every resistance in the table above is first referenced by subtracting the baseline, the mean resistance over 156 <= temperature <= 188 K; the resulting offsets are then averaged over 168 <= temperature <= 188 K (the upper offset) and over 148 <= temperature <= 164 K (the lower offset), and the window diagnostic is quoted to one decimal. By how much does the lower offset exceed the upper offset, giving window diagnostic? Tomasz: 1.2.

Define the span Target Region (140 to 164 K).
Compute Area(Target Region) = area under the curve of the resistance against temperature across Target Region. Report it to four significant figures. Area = 2303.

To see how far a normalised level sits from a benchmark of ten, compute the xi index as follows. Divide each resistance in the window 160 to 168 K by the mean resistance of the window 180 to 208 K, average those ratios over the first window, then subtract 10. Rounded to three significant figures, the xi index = -9.02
